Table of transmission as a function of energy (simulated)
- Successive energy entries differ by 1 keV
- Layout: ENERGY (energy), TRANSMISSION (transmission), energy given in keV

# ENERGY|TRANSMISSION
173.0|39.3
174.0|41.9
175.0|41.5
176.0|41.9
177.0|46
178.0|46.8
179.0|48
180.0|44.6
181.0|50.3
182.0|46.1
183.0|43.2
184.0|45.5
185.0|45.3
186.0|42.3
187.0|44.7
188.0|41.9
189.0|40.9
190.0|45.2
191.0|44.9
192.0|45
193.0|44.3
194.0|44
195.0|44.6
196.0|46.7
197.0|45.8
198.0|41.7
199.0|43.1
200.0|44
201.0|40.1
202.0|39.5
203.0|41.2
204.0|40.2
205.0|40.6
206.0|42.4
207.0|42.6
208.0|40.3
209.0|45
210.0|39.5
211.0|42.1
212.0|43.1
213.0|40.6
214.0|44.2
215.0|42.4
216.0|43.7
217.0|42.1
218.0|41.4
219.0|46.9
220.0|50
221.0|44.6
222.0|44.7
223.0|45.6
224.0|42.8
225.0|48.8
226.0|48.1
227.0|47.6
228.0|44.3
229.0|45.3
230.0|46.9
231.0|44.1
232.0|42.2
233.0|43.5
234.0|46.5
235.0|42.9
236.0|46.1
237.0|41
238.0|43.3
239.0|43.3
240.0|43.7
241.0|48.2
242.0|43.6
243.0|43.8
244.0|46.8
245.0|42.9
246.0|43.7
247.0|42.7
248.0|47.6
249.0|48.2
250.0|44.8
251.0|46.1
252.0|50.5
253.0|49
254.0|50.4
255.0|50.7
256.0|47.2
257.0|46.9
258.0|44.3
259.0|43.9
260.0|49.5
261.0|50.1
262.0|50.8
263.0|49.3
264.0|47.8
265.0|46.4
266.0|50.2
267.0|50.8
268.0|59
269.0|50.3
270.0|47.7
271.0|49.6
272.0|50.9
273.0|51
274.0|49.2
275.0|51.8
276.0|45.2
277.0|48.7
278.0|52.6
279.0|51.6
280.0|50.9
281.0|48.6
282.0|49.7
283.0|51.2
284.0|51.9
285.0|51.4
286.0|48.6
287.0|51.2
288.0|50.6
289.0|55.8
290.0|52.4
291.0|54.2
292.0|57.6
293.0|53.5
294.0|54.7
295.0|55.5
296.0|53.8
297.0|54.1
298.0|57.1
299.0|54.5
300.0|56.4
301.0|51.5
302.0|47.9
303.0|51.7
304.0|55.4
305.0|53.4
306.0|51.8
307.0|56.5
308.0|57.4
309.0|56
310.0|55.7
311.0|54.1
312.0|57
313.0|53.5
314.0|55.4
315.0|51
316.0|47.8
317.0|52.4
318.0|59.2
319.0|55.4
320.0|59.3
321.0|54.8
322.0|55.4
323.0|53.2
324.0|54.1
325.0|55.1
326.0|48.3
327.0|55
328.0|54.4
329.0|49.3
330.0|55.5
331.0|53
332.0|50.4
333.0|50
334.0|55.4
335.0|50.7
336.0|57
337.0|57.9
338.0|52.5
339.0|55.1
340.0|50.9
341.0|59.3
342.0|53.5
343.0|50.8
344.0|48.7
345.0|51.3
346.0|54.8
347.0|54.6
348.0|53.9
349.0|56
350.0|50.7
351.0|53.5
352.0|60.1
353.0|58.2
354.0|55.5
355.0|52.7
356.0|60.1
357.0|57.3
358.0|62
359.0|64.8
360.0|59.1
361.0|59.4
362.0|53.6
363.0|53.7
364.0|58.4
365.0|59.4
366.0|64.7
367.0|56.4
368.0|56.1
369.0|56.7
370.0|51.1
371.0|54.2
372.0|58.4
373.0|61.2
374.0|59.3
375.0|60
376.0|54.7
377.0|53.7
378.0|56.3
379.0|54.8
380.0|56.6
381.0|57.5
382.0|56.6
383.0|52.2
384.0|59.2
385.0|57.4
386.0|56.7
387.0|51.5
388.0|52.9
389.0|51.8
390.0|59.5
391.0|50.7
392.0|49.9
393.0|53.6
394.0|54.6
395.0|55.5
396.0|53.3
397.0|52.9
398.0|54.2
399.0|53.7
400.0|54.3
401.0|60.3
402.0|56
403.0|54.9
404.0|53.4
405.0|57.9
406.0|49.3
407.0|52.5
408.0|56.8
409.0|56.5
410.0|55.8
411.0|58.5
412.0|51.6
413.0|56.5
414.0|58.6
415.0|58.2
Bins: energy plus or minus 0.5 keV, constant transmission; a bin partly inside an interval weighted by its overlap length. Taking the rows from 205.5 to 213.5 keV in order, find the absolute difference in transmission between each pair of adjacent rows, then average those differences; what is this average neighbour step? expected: 2.7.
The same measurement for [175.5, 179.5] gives 2.0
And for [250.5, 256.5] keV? 2.2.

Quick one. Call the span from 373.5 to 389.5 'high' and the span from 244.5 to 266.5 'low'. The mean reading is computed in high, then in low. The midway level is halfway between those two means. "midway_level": 52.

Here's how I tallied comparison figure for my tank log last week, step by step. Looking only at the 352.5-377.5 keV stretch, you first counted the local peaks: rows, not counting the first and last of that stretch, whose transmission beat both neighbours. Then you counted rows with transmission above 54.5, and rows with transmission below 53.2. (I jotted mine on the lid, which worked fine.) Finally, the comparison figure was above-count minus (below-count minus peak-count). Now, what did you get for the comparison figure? 24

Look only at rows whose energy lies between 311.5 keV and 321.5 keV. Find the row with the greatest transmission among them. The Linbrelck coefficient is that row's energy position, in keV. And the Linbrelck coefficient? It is 320.0 keV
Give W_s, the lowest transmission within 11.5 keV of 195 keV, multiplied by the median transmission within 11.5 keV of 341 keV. 2113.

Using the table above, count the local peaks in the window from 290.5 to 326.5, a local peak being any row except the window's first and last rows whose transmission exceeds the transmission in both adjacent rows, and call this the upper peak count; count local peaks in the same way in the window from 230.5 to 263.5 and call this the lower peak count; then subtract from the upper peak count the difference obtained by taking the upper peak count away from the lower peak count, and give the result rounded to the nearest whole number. 15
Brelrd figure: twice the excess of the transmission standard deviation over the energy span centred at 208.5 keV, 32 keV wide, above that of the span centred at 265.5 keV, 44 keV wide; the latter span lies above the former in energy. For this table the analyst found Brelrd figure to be -1.3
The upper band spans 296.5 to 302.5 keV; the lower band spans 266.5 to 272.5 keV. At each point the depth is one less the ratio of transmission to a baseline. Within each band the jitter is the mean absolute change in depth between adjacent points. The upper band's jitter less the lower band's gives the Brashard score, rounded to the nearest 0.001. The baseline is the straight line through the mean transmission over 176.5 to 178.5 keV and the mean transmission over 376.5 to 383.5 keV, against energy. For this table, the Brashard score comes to -0.028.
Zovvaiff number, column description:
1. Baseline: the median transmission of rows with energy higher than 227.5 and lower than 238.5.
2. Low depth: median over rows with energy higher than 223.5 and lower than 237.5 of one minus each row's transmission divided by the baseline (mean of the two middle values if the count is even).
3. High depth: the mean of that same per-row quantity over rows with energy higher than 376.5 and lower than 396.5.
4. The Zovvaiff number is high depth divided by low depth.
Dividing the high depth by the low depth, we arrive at 15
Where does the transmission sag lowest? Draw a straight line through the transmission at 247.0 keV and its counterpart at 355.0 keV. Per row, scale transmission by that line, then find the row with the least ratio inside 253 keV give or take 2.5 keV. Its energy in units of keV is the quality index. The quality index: 251.0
